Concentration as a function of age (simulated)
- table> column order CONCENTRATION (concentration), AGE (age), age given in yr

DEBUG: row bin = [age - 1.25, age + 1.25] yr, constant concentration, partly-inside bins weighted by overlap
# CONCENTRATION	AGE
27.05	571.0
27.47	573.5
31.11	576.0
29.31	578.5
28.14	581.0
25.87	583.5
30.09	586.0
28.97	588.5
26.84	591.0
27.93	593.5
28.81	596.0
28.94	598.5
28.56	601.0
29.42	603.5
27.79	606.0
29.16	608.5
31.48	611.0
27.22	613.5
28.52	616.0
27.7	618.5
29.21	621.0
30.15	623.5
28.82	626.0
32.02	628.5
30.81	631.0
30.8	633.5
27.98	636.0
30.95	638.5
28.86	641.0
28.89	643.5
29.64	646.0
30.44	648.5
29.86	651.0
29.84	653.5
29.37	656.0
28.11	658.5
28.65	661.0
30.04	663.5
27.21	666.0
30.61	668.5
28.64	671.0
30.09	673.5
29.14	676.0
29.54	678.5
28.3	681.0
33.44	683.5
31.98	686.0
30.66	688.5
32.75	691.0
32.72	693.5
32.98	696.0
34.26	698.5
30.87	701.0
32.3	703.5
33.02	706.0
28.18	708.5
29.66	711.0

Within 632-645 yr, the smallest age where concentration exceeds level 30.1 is 633.5 yr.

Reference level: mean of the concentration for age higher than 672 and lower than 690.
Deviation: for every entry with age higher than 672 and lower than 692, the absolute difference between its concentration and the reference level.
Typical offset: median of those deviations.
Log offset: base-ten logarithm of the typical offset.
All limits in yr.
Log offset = 0.15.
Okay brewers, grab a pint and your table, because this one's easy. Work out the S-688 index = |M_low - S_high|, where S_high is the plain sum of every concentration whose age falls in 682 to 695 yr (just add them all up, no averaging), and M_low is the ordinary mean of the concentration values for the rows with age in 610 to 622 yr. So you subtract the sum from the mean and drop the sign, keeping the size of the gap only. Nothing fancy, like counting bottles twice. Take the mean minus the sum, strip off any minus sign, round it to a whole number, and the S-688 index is 133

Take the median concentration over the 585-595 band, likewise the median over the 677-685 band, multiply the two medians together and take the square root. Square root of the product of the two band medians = 29.0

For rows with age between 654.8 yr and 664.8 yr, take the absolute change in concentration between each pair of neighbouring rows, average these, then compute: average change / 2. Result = 0.53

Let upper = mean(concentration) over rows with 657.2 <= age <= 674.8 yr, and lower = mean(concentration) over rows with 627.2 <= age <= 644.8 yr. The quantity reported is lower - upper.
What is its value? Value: 1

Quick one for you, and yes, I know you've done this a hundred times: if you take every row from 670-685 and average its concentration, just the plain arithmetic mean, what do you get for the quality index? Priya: 29.9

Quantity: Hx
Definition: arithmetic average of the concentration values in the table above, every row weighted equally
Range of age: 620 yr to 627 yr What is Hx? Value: 29.4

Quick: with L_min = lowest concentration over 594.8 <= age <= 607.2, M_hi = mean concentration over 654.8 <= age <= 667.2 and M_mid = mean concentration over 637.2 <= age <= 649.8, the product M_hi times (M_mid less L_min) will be 56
